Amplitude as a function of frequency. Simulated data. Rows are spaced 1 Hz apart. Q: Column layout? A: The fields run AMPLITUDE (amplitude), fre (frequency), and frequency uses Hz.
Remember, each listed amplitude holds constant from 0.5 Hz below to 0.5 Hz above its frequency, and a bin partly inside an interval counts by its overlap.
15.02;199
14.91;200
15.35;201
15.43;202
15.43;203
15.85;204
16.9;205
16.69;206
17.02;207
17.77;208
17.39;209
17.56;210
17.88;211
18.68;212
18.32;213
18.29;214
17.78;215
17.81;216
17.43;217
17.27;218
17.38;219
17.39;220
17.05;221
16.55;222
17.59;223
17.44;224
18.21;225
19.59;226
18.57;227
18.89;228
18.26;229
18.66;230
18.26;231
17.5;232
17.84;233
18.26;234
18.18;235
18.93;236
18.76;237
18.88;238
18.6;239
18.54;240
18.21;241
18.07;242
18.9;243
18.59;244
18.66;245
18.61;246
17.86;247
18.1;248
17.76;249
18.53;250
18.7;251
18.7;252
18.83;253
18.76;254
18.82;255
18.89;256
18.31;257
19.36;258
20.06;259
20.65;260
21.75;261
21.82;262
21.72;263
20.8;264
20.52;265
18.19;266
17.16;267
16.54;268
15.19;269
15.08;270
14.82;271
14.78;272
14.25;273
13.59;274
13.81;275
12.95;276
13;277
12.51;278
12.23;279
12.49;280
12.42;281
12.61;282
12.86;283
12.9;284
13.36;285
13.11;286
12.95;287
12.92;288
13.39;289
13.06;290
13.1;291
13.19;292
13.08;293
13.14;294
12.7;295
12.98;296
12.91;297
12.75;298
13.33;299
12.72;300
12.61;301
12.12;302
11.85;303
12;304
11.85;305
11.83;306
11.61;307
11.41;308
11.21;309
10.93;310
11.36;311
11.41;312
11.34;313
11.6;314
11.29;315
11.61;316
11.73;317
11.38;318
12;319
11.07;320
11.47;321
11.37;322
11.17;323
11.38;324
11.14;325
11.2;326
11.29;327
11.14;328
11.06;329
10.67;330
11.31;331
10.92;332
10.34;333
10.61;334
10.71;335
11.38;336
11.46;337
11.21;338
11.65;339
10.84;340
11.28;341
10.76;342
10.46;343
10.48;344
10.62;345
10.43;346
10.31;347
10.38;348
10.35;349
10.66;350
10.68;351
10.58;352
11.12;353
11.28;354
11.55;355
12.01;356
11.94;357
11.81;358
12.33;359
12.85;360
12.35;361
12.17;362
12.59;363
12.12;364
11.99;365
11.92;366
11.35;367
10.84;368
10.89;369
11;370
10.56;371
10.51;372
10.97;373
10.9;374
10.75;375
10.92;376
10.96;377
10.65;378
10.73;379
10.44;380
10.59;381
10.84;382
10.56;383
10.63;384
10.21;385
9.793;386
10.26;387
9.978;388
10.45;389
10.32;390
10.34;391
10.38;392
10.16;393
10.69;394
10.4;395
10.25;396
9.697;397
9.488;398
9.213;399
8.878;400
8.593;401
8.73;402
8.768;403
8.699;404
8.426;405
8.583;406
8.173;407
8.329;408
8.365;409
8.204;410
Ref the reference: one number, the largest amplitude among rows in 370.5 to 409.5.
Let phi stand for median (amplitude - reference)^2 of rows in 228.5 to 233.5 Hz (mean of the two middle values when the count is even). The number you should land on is 53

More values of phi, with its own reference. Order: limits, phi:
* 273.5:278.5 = 4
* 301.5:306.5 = 1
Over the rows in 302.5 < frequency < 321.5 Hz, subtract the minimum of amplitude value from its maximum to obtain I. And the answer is 1.1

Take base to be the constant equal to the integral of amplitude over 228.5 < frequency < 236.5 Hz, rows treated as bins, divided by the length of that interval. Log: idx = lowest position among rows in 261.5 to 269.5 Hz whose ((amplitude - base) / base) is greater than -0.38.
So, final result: 262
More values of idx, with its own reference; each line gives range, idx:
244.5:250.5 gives 245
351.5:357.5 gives 355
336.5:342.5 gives 337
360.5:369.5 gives 361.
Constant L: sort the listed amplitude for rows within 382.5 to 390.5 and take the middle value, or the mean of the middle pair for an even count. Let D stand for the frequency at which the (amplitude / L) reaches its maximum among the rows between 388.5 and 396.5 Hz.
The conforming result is 394 Hz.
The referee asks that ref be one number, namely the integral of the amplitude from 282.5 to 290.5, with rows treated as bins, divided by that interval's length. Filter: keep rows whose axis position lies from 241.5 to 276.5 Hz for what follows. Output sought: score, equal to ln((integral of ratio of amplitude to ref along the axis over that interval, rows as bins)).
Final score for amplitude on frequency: 3.9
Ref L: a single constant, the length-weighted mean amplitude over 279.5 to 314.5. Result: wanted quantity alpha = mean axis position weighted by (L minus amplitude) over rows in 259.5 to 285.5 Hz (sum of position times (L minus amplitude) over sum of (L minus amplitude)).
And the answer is 265.4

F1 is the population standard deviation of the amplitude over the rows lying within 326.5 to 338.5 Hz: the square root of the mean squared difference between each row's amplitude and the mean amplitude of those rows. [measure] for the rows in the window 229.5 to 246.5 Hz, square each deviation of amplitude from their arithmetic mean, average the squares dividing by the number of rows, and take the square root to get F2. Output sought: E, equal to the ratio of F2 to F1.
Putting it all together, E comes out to 1.1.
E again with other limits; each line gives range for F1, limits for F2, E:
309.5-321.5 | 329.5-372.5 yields 2.5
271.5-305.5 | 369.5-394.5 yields 0.5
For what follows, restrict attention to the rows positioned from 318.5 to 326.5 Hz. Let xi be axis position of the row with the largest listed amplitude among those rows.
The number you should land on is 319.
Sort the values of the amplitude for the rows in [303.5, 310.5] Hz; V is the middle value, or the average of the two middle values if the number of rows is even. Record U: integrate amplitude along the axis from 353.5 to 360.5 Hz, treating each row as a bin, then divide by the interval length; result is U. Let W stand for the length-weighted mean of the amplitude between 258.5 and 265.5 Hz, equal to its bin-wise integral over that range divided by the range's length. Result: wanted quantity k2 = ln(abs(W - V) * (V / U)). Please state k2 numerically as 2.2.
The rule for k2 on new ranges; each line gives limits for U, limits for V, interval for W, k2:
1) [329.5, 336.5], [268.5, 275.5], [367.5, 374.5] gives 1.7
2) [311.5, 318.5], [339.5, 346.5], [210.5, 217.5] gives 1.9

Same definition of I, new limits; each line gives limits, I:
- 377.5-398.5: 1.4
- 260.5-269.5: 6.6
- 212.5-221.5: 1.3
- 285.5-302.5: 1.3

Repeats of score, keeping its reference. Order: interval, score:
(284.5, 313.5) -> 3.3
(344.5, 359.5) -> 2.5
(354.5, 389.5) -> 3.4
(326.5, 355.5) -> 3.2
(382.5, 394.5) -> 2.2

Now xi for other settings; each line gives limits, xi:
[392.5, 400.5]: 394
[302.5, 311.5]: 304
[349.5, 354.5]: 354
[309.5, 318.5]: 317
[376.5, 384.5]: 377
